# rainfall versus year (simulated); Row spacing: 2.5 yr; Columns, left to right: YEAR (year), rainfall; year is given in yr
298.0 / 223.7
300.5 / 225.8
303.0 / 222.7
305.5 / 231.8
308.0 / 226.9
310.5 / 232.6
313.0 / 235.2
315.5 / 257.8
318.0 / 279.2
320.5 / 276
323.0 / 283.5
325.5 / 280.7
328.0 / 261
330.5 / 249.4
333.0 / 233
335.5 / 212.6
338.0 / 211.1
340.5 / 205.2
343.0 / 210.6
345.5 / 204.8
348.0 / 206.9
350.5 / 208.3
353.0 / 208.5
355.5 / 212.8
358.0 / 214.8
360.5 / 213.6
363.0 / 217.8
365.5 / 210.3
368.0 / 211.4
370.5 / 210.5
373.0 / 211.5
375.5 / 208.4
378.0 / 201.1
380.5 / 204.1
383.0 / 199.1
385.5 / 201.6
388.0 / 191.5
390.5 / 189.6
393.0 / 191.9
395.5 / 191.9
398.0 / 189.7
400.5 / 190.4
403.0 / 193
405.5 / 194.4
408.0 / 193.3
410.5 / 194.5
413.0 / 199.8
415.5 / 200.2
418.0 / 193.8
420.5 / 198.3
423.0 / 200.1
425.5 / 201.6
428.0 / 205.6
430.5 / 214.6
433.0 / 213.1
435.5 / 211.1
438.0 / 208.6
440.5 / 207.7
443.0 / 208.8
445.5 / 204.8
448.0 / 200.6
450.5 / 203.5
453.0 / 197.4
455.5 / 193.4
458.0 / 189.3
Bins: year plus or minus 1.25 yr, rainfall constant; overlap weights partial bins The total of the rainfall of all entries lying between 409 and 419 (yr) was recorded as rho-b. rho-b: 788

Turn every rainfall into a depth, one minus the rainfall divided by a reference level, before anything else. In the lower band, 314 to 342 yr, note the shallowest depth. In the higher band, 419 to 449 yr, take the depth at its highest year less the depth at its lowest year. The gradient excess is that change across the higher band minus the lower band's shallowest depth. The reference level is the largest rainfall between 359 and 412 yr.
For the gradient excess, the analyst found 0.29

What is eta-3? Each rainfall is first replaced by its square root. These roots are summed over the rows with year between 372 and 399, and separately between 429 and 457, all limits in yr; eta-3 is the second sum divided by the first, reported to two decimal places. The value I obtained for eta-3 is 1.02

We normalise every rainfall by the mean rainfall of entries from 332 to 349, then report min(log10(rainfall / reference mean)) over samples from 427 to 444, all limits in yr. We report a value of -0.01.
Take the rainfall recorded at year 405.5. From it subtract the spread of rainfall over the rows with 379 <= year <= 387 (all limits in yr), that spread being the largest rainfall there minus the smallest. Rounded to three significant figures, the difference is 189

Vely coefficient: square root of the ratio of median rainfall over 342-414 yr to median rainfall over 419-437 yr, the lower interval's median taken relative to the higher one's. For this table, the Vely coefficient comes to 1.00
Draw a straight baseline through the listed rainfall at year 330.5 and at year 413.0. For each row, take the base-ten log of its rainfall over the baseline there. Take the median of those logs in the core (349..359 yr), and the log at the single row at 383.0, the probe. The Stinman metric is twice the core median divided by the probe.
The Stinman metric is 2.45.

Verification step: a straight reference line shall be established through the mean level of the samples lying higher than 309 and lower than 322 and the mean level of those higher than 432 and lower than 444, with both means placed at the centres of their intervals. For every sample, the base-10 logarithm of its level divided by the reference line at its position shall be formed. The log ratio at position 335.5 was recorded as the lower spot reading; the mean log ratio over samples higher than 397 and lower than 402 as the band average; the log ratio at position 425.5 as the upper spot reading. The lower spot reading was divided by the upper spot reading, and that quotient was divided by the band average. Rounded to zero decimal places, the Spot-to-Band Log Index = -35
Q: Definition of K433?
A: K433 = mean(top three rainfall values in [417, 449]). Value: 213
